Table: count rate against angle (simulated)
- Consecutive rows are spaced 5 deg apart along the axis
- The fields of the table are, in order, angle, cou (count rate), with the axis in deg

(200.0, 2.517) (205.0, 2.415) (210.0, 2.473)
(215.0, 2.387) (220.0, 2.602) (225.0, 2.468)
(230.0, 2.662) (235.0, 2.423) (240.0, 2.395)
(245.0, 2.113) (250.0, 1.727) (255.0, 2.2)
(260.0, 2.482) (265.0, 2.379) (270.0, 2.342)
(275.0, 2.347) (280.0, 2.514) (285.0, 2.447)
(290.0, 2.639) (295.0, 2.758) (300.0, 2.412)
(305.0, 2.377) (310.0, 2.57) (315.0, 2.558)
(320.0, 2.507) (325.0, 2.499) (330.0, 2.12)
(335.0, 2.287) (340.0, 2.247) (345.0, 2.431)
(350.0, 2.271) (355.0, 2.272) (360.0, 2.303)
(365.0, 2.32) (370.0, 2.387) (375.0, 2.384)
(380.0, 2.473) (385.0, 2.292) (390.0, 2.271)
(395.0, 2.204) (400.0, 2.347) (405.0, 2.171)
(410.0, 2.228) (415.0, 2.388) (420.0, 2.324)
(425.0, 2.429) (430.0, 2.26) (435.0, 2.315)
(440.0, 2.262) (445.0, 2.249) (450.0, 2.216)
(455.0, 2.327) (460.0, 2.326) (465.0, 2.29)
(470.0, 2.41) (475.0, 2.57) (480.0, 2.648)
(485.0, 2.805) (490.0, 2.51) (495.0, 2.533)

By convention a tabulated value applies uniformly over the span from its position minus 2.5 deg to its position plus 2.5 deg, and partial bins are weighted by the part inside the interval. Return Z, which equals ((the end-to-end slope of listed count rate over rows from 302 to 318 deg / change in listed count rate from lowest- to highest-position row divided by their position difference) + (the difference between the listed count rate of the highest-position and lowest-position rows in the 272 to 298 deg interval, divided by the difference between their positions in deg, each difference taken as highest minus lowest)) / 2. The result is 0.019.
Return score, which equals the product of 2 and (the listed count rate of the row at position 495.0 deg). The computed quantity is 5.1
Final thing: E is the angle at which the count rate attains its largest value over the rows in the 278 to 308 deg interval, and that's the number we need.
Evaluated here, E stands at 295.0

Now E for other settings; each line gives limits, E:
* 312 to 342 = 315.0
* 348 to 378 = 370.0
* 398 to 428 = 425.0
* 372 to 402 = 380.0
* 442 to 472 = 470.0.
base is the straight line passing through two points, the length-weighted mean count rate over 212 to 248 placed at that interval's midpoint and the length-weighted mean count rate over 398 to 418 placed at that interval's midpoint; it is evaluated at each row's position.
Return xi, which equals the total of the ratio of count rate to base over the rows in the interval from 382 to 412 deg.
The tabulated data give 5.9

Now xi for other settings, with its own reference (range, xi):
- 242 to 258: 2.5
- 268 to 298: 6.3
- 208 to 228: 4.1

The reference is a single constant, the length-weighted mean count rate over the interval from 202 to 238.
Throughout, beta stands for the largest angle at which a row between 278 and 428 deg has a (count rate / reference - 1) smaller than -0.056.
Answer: 420.0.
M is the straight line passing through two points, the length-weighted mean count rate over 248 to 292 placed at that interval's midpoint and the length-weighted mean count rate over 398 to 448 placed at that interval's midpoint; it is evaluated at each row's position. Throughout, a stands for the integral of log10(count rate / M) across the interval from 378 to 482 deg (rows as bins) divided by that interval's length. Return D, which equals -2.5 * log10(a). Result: 5.5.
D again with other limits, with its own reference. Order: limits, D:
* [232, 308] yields 6.3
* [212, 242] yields 4.1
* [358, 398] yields 6.2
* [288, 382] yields 4.6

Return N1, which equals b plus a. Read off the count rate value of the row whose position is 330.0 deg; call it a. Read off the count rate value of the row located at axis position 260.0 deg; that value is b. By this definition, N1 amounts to 4.60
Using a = 2.12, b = 2.482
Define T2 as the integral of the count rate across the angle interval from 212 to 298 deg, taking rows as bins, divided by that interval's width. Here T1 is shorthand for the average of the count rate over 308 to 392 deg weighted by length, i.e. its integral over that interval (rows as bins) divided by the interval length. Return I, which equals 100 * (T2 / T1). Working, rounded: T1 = 2.36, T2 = 2.41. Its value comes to 102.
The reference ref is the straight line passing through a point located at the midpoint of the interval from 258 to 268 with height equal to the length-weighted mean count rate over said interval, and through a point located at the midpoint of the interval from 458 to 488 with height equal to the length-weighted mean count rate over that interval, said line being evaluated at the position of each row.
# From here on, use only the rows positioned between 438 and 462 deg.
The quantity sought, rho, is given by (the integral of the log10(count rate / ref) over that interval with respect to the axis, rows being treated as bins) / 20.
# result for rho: -0.05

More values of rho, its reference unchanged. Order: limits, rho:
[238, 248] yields -0.02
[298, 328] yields 0.01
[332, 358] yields -0.04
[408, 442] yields -0.05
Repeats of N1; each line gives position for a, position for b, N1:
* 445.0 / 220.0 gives 4.85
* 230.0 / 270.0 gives 5.00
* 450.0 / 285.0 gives 4.66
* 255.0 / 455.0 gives 4.53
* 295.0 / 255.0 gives 4.96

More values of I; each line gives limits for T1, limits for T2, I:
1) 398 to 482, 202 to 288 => 102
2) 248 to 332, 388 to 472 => 95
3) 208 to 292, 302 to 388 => 99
